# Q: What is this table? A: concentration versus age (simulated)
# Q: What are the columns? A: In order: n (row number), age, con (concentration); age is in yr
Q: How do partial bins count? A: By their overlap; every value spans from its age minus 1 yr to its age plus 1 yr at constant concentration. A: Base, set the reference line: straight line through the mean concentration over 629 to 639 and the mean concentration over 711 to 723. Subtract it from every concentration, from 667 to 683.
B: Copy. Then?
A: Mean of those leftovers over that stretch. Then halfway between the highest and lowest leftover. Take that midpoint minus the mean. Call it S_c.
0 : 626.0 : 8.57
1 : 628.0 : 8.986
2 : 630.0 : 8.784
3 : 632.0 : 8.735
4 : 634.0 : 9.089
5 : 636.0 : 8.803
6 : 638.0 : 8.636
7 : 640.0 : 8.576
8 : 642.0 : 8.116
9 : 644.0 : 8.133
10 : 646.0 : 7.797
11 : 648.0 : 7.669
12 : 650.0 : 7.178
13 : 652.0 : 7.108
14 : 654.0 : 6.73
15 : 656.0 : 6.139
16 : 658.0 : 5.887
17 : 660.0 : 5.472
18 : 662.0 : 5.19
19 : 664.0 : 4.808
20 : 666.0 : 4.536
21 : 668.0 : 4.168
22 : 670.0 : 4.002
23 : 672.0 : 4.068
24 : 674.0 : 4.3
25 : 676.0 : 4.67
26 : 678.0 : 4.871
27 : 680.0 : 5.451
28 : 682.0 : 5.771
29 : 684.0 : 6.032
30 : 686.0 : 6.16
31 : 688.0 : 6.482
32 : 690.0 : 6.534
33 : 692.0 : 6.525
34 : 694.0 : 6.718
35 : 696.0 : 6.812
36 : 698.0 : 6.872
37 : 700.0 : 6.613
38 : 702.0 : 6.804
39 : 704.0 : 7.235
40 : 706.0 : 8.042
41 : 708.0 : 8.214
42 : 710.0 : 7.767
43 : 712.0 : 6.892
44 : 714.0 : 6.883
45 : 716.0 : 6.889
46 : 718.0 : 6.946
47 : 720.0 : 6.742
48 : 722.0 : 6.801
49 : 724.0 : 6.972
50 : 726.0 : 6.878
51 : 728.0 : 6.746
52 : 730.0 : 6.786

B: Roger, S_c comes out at 0.25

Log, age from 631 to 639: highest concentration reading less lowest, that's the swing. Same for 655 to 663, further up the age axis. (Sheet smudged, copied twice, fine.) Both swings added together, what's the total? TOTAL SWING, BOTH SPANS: 1.4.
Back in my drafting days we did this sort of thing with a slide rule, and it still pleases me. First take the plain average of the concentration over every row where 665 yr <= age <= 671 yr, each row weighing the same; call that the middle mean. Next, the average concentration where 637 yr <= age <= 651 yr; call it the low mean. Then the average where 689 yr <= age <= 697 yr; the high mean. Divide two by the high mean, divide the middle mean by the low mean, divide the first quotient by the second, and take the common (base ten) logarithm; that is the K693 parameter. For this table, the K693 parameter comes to -0.24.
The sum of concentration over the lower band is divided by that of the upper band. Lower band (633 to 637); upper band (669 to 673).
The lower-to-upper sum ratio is 2.22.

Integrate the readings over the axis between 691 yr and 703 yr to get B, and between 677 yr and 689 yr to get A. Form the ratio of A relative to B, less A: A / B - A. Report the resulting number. -69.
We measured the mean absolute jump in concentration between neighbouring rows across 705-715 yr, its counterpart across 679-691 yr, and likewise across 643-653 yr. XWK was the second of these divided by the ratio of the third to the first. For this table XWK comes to 0.32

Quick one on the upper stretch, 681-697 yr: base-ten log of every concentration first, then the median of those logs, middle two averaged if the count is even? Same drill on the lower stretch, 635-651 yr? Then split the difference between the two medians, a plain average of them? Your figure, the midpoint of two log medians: 0.861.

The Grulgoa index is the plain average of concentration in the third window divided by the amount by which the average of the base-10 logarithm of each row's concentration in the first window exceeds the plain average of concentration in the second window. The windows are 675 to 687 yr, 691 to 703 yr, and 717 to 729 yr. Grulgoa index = -1.14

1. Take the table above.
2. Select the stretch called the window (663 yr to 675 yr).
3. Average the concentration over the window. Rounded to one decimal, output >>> 4.3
